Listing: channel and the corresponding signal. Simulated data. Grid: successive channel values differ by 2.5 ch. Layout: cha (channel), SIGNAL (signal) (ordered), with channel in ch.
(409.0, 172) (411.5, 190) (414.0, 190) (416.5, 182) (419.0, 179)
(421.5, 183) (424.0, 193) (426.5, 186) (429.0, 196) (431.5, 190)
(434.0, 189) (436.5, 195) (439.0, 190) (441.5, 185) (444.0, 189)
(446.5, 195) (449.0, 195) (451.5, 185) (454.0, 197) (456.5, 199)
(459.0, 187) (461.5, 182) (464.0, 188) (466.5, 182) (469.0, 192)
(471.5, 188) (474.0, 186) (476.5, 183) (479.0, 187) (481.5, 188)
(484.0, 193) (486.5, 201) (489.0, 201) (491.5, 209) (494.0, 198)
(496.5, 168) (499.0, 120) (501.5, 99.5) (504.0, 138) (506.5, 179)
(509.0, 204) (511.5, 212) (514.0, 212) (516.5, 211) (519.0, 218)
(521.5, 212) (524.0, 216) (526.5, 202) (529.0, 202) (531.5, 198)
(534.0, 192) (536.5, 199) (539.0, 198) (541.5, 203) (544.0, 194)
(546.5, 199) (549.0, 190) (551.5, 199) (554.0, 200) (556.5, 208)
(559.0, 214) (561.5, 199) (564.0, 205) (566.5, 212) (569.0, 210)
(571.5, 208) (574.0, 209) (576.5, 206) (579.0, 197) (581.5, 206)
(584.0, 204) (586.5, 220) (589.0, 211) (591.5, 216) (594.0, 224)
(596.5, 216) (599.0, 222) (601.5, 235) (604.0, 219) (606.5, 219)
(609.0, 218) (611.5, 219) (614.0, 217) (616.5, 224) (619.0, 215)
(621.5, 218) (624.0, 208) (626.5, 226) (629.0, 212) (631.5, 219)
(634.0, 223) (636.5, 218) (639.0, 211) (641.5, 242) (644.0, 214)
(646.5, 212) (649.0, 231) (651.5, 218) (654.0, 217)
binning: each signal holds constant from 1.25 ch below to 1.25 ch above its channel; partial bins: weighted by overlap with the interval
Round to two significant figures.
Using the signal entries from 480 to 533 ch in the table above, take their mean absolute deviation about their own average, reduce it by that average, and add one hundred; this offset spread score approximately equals -66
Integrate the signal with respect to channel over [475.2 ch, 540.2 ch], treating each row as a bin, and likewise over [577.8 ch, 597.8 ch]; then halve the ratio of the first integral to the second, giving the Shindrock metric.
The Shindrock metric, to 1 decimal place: 1.5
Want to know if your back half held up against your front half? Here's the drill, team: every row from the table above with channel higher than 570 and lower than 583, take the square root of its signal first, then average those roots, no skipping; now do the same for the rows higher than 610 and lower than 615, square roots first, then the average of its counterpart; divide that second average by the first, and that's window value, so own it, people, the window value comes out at 1.03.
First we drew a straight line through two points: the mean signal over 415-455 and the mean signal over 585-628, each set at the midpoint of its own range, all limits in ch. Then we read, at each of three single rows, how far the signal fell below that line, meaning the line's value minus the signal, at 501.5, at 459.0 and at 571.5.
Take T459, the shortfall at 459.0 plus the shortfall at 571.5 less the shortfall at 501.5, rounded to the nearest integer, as -90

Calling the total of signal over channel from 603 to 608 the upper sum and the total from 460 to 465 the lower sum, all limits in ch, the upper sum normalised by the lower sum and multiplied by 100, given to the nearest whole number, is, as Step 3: 118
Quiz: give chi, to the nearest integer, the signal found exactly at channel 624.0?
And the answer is 208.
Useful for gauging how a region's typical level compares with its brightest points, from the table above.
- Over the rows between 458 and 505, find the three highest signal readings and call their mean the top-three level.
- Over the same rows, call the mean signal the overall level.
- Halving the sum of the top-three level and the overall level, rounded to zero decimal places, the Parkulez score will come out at 191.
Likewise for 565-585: 208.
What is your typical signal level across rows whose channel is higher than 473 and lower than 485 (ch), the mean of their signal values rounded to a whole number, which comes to 187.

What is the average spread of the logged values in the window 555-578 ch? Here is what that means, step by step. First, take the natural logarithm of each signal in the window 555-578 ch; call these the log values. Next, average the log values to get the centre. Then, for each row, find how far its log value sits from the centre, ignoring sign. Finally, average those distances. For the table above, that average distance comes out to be 0.015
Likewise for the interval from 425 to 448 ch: 0.017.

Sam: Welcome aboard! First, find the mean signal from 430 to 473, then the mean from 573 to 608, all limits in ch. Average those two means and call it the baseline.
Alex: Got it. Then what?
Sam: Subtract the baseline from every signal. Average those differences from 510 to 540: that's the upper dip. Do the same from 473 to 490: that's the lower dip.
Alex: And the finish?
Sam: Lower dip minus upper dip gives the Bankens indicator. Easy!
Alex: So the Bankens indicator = -15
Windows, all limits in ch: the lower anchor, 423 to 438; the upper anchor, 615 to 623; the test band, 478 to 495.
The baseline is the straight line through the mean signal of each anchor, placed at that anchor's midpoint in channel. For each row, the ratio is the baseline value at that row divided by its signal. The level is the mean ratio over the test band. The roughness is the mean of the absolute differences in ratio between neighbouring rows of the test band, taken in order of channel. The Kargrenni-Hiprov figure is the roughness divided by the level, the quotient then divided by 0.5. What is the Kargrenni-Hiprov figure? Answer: 0.053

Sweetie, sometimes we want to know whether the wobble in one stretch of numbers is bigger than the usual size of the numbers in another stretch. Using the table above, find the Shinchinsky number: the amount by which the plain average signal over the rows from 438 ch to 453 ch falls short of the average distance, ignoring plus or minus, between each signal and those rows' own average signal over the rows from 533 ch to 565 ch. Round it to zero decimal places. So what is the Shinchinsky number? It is -185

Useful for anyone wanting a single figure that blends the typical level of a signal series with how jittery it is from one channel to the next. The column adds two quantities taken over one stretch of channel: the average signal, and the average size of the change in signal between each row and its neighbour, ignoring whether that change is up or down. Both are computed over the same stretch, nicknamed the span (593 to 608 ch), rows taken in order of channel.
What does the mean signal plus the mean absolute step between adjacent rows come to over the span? 231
